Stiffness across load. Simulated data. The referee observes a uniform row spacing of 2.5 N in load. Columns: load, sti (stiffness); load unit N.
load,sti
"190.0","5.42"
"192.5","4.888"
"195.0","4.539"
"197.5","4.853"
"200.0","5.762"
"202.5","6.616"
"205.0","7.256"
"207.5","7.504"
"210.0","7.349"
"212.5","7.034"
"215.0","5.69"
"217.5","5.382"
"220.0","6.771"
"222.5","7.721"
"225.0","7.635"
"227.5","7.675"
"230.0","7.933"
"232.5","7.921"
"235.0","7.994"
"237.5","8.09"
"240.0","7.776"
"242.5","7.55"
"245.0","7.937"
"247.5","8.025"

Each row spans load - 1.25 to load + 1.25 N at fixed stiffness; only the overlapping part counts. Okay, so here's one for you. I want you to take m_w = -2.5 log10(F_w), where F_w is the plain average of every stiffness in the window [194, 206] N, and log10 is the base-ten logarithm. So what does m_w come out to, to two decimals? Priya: -1.91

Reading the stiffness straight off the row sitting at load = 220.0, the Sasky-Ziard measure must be 6.771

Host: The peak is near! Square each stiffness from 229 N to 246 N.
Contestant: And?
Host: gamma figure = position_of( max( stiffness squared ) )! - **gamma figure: 237.5 N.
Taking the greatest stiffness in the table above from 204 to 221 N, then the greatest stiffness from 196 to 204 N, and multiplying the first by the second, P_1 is 49.6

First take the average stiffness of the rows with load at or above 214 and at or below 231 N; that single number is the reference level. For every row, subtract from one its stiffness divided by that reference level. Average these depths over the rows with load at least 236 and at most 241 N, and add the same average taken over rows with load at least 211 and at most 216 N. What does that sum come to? -0.1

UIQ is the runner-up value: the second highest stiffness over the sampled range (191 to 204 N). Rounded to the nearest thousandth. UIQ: 5.762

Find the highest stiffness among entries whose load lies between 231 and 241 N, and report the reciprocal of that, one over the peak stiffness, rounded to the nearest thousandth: 0.124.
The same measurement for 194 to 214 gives 0.133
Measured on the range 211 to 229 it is 0.130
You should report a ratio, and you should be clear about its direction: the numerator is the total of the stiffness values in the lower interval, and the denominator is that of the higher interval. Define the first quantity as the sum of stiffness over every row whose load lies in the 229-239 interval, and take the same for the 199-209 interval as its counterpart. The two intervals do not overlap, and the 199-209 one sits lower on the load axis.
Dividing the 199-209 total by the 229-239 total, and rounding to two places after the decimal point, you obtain 0.85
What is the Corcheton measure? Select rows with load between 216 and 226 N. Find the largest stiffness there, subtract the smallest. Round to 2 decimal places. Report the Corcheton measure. 2.34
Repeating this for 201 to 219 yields 2.12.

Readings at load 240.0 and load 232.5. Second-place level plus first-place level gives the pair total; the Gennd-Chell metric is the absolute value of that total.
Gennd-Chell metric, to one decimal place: 15.7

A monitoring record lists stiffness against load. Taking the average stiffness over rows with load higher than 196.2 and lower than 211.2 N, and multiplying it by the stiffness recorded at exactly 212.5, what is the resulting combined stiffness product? 46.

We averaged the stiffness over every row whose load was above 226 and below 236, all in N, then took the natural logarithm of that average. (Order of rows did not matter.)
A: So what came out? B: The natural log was 2.06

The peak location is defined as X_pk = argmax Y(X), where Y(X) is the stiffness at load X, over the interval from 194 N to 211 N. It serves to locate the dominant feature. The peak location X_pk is 207.5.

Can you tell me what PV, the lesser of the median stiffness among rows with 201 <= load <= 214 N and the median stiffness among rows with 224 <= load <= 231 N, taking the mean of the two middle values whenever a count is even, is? 7.26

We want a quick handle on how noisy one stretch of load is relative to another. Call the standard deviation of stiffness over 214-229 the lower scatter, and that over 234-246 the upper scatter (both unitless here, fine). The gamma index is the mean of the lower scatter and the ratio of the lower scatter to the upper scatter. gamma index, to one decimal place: 3.0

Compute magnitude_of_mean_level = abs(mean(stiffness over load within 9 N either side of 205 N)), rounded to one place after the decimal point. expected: 6.6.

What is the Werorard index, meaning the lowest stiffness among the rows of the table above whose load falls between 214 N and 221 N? 5.382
